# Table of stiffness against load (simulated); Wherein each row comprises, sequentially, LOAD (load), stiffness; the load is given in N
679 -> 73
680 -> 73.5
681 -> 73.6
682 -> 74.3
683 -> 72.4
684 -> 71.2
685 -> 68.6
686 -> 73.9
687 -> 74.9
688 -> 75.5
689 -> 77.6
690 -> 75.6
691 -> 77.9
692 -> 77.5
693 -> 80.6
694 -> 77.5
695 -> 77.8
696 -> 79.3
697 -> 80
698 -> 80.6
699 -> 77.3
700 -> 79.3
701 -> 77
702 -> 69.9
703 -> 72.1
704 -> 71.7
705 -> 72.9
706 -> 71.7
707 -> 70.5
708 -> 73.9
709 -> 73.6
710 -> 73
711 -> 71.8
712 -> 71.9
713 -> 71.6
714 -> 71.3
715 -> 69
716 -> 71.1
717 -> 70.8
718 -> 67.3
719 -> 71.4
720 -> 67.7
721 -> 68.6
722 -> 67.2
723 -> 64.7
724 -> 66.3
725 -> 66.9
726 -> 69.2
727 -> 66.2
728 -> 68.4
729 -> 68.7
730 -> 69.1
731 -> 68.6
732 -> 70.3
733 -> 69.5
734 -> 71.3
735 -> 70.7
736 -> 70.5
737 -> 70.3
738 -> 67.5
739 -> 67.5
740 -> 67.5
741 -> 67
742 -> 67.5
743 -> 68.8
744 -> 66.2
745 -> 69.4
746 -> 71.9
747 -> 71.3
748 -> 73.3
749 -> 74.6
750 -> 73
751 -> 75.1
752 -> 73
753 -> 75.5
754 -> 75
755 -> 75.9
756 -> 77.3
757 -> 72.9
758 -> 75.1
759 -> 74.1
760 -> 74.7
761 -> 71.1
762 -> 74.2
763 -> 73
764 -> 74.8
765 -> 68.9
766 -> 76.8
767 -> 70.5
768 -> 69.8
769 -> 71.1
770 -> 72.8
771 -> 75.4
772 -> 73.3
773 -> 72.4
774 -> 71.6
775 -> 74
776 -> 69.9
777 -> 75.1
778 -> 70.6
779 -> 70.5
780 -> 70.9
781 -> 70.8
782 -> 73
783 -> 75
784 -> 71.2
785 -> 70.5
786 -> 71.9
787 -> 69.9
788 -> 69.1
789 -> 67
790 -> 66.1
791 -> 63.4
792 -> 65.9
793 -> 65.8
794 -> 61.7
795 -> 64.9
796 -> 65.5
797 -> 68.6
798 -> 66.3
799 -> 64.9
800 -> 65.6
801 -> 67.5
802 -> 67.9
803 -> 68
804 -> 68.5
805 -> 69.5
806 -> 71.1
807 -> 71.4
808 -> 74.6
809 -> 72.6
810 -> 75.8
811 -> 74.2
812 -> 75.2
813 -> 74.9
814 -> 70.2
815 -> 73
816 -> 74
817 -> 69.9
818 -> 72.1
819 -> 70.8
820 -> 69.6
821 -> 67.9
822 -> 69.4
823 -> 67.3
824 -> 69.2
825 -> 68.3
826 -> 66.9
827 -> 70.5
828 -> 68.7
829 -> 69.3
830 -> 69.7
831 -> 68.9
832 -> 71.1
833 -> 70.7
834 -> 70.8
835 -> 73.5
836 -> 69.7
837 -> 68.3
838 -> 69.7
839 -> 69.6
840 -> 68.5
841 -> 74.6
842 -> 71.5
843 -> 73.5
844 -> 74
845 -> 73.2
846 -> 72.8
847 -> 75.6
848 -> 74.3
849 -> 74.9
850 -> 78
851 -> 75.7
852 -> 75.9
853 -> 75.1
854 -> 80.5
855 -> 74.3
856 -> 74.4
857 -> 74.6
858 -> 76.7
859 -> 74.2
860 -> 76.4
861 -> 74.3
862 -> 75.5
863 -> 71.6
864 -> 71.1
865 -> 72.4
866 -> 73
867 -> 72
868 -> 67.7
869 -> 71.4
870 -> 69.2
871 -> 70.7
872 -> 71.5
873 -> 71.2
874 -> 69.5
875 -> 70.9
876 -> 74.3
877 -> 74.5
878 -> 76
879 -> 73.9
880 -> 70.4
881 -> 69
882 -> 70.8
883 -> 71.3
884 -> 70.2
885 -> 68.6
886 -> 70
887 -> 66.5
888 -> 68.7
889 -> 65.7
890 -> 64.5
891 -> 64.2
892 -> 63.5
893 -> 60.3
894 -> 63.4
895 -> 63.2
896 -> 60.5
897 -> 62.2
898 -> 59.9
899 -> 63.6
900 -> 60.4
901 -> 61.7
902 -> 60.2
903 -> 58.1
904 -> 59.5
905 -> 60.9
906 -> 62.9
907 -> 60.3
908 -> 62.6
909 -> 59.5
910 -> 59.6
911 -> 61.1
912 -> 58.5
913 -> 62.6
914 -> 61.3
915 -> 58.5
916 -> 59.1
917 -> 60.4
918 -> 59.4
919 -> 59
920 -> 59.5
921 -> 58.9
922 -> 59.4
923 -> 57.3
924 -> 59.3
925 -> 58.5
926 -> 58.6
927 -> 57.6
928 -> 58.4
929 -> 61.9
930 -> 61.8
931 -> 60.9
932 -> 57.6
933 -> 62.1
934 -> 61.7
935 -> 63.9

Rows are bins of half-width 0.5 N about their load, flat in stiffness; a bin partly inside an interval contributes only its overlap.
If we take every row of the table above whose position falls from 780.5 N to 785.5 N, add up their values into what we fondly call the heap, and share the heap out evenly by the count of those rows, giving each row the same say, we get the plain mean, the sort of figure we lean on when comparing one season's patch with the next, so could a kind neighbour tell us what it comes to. 72.1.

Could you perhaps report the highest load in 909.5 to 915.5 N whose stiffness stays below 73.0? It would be 915 N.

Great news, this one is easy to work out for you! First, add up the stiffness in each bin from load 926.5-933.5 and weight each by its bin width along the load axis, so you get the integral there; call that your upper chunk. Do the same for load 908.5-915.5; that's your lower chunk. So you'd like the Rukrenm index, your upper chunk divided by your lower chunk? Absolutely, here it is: 1.00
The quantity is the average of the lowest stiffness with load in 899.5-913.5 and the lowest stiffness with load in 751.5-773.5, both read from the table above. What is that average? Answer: 63.5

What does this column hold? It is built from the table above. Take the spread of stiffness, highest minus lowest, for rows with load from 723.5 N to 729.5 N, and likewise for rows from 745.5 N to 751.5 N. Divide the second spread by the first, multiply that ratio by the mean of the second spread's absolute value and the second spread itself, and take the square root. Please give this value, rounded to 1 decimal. 2.2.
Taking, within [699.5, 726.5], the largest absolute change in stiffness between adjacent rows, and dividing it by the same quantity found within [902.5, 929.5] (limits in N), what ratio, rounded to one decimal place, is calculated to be 1.7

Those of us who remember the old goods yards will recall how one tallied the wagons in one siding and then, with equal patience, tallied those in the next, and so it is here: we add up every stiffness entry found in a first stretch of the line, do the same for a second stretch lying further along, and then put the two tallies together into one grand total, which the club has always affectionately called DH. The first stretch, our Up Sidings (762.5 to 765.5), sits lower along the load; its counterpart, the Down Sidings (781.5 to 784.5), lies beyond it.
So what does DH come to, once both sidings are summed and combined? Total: 436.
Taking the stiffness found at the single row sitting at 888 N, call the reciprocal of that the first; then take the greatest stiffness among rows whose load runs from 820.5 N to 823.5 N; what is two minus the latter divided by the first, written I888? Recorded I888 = -4766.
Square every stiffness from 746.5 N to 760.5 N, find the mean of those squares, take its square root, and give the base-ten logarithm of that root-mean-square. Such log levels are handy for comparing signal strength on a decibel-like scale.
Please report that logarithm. 1.87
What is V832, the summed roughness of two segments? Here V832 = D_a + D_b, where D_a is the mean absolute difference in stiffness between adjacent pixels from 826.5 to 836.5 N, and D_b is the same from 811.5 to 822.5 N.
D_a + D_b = 3.5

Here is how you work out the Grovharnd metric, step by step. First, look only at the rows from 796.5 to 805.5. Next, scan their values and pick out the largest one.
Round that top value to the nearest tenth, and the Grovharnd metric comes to 69.5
